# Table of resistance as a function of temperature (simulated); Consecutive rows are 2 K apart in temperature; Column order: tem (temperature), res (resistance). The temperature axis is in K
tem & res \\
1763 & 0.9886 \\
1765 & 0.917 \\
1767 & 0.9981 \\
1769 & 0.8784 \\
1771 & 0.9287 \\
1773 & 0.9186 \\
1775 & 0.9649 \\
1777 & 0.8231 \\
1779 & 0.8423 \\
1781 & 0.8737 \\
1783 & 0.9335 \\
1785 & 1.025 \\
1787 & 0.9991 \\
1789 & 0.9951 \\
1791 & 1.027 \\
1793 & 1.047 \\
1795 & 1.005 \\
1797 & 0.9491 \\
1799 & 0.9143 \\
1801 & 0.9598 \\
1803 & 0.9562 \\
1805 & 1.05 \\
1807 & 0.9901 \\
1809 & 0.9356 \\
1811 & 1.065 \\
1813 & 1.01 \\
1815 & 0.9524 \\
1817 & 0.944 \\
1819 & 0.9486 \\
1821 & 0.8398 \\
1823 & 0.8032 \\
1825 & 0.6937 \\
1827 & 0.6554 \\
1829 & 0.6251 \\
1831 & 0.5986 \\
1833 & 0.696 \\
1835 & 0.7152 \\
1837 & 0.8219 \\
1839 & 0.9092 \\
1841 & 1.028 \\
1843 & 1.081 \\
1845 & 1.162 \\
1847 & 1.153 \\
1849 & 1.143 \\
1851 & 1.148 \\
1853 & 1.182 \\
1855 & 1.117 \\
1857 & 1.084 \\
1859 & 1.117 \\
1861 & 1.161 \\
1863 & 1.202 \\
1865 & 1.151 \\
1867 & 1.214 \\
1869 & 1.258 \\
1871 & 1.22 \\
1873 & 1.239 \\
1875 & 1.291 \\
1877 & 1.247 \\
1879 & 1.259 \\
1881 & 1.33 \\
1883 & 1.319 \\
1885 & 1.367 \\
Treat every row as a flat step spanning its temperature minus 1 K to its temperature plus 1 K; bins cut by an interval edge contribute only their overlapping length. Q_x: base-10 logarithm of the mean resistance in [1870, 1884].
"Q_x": 0.10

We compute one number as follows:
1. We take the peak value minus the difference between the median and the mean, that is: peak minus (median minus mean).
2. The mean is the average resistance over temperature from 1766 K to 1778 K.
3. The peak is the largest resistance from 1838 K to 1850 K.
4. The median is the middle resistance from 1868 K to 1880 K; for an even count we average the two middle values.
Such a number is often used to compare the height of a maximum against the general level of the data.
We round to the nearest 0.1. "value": 0.8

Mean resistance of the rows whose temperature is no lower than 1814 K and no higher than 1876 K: 1.00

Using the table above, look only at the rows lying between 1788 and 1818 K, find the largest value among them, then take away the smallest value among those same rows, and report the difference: 0.15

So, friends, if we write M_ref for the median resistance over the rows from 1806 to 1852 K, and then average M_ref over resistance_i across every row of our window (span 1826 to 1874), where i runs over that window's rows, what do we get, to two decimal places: 0.97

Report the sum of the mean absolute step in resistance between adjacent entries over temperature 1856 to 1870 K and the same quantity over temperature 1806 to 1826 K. 0.109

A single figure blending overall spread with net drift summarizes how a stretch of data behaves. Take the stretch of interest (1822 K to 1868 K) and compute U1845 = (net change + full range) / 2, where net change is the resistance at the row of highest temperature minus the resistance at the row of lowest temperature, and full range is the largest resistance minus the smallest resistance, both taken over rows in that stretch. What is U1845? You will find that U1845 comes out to 0.51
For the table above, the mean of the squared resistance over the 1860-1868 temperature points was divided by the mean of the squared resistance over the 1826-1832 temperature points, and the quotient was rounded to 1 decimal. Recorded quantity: 3.6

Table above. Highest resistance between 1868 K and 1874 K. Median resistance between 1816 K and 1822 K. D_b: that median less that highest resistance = -0.31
